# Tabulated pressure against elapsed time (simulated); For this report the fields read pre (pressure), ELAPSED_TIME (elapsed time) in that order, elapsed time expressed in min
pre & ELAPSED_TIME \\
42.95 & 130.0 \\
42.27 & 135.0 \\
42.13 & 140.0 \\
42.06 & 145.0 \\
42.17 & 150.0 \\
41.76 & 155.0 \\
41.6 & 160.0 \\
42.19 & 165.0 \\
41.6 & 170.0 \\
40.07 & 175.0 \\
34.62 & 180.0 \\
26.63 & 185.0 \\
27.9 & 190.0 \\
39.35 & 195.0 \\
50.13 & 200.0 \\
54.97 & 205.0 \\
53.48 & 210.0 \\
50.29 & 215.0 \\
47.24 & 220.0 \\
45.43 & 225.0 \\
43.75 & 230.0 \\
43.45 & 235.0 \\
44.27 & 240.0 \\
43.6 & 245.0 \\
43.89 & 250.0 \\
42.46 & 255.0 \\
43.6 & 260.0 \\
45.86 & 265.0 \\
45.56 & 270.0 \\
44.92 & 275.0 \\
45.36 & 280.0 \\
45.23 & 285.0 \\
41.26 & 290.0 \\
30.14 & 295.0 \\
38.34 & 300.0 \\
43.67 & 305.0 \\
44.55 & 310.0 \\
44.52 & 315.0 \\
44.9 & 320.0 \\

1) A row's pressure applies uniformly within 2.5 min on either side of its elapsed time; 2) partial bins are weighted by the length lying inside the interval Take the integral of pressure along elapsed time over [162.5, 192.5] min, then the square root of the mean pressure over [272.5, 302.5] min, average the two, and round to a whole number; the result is 536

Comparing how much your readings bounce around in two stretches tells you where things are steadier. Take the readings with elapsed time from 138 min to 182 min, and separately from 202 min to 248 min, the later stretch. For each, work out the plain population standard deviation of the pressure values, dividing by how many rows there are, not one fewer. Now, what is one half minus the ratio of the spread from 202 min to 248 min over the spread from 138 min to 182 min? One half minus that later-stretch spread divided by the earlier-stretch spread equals -1.3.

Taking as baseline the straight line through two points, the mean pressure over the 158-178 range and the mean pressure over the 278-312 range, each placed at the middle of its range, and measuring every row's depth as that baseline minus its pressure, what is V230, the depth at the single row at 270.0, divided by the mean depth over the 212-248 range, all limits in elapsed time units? 1.0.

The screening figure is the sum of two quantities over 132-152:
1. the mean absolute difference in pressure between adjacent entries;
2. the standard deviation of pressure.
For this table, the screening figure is 0.2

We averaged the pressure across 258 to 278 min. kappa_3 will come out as 45.0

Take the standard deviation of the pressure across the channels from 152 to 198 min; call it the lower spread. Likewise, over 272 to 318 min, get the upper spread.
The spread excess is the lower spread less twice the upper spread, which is -4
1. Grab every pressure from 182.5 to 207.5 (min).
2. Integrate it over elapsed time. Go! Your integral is 995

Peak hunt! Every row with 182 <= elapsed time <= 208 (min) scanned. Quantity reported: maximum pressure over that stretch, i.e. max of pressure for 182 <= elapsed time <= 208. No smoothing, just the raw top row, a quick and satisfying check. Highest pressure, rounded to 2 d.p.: 54.97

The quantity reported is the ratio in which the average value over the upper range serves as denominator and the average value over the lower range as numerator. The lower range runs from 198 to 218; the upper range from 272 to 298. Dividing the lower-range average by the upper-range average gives 1.26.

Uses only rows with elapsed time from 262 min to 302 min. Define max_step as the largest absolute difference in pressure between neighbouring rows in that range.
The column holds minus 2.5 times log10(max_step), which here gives -2.6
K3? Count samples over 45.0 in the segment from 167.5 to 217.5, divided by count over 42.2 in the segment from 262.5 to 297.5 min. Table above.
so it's 0.8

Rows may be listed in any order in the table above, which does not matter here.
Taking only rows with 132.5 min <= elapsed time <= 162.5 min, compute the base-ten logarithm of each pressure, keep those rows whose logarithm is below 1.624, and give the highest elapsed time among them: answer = 160.0 min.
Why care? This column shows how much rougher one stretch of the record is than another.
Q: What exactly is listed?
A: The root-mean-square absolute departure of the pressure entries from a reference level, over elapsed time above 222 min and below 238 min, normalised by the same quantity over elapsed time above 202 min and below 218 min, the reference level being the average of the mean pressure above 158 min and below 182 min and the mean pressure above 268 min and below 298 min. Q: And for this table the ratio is 0.27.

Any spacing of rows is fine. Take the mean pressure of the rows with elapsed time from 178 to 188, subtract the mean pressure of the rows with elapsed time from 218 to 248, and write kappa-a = -14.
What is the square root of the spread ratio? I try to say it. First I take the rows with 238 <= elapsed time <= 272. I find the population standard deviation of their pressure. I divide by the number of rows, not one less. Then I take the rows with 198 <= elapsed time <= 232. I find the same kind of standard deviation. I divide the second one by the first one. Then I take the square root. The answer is 1.9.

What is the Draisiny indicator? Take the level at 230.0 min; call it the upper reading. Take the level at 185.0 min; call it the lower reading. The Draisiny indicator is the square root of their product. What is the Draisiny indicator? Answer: 34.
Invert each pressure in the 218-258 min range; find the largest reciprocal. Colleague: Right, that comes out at 0.024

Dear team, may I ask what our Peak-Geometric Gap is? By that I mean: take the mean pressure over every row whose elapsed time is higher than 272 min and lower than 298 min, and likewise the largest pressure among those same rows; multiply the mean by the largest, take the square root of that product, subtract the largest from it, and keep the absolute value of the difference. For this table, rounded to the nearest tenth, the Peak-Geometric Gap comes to 2.0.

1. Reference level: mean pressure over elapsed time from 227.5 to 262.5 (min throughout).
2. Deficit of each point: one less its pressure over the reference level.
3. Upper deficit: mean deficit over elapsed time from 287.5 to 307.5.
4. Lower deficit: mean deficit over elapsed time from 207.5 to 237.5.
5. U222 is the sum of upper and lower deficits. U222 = 0.0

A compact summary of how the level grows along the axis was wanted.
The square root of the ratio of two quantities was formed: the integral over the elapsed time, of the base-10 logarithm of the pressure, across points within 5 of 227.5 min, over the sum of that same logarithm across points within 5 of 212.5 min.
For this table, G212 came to 2.193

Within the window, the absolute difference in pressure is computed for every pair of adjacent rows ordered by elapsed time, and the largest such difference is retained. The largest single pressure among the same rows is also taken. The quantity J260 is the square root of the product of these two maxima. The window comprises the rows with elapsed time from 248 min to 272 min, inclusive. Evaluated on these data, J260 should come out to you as 10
